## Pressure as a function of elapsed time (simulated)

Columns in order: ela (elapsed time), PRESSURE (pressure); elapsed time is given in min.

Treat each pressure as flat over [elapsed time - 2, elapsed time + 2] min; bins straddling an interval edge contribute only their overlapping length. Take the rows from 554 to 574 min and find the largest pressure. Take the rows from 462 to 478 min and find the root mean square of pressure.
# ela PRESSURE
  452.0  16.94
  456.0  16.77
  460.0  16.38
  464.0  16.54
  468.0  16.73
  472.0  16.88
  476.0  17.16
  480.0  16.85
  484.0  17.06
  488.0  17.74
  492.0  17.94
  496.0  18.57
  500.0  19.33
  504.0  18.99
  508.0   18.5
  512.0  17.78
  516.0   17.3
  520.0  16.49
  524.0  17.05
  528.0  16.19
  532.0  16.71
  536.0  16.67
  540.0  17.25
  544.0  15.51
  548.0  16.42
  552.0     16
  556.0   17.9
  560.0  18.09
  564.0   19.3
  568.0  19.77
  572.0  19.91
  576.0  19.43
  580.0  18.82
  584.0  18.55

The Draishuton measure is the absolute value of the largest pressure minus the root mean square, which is 3.1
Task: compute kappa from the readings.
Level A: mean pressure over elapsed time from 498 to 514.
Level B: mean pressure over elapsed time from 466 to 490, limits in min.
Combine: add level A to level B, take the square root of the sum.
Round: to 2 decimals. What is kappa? 5.98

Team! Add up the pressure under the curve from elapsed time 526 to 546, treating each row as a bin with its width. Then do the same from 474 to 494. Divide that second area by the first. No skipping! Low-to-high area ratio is 1.05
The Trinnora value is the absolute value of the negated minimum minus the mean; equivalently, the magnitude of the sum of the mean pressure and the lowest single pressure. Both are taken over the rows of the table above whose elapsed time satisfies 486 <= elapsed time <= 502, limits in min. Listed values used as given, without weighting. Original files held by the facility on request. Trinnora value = 36.1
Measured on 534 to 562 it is 32.3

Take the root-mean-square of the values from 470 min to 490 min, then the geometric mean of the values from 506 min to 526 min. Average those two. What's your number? 17.3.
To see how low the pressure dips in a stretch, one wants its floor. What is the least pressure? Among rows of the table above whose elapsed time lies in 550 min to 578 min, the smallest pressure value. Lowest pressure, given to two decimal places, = 16.00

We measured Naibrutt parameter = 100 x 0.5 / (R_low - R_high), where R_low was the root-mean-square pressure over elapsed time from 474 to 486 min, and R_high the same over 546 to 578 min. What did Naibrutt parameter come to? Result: -36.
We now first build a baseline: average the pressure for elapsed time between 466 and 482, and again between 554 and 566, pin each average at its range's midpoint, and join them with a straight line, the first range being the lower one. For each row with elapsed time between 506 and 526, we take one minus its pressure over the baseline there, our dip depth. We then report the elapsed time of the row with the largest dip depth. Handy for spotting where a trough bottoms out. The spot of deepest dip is 520.0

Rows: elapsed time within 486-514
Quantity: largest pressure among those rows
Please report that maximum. 19.33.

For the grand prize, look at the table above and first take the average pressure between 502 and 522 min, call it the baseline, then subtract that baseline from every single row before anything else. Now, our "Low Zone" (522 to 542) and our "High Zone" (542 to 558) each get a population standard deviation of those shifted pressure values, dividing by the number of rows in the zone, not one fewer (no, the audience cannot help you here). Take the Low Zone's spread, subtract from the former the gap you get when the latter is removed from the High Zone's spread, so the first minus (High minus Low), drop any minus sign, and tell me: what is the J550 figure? 0.17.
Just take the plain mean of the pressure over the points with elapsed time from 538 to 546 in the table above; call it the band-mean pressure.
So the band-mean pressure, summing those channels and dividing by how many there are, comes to 16.4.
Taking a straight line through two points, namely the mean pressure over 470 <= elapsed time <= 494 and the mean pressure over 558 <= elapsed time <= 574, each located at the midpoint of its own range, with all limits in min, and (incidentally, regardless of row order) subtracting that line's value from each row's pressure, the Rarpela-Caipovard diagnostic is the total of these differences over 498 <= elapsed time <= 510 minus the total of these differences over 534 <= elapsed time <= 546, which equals 10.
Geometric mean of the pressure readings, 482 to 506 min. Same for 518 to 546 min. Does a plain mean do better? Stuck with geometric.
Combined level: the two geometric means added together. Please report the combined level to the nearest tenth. 34.8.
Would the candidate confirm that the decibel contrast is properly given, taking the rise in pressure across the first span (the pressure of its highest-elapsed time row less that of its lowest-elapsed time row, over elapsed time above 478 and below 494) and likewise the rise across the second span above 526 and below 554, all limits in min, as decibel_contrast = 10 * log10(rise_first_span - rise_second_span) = 1.1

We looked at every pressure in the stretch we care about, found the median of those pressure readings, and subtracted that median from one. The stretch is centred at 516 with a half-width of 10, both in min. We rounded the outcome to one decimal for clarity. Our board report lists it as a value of -16.3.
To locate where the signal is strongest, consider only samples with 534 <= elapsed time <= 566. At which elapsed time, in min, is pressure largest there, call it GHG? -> 564.0 min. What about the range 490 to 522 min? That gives 500.0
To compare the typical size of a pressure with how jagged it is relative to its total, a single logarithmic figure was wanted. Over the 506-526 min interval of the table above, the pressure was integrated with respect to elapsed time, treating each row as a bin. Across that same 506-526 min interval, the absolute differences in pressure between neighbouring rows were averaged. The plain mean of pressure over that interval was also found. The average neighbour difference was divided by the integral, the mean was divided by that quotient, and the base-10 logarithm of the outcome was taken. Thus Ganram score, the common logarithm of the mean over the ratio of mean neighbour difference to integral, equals 3.98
